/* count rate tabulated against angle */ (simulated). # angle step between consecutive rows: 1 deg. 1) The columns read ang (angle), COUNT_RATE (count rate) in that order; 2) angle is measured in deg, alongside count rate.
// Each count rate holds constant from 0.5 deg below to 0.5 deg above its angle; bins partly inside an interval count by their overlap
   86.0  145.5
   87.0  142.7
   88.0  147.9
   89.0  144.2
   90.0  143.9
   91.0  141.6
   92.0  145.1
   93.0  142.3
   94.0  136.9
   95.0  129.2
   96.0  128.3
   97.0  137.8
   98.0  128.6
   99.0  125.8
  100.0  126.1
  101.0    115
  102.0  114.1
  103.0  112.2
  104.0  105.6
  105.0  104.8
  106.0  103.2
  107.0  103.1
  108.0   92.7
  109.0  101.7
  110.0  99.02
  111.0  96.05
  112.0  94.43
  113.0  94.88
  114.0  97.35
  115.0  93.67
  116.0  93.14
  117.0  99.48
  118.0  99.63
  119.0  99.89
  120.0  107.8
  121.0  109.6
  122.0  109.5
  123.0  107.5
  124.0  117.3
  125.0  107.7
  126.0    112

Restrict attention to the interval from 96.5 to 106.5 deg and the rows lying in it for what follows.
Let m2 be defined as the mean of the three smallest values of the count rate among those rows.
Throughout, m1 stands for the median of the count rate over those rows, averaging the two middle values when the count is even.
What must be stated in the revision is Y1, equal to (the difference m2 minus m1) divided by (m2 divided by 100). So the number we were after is -9.6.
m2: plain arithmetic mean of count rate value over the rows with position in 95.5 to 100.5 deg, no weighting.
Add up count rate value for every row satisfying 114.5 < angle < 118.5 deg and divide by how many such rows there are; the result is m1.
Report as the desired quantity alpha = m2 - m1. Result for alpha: 33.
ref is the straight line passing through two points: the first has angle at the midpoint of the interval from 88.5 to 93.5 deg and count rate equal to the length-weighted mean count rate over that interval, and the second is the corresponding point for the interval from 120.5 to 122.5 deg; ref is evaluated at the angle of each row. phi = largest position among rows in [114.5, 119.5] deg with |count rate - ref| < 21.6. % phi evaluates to 119.0 deg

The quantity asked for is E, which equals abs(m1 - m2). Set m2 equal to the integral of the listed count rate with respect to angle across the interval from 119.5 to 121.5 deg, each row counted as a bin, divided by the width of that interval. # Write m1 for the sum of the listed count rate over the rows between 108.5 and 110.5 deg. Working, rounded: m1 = 201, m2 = 109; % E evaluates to 92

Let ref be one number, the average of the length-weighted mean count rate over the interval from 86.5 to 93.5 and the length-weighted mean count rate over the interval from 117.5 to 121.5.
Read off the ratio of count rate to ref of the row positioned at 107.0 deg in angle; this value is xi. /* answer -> 0.83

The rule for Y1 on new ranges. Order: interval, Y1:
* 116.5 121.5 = -0.2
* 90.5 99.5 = -7.3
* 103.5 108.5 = -3.5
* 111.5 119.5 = -2.5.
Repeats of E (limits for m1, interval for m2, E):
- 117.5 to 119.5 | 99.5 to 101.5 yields 79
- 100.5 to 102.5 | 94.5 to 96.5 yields 100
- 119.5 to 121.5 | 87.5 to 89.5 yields 71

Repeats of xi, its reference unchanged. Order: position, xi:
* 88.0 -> 1.19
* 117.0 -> 0.80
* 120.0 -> 0.87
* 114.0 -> 0.78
